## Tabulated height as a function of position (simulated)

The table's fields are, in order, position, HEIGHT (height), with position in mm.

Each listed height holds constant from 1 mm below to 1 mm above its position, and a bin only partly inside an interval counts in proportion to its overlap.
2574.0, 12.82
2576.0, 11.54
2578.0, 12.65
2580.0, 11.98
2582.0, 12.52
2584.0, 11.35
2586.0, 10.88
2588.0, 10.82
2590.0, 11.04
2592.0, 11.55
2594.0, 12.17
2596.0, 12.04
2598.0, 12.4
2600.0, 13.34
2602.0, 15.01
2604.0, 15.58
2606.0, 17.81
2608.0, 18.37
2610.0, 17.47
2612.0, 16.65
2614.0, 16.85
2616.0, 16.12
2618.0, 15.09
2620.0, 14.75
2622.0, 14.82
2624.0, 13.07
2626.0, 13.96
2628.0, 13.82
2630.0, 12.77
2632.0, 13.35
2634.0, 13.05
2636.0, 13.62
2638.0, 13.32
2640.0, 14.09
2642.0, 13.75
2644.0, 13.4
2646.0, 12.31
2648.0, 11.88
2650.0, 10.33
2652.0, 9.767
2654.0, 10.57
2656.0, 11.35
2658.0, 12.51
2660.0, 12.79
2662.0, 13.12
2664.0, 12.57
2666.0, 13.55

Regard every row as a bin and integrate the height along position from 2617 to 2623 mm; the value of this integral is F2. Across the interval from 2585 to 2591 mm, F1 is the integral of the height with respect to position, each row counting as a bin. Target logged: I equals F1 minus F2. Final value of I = -24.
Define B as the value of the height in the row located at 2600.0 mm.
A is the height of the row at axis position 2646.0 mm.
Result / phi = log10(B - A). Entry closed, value 0.01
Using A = 12.31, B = 13.34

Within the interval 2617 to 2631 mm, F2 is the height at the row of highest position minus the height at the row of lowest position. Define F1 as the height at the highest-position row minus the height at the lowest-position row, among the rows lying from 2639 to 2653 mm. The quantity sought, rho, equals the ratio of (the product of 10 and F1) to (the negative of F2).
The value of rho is -19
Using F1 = -4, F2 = -2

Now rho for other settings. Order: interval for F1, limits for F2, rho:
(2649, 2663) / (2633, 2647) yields 38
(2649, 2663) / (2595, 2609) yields -4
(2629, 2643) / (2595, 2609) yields -2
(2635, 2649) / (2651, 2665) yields 6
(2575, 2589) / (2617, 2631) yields -3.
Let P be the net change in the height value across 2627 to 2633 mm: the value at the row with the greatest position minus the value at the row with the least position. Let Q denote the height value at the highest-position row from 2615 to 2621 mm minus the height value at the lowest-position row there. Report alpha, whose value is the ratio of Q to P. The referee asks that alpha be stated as 3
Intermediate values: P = -0.5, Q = -1.4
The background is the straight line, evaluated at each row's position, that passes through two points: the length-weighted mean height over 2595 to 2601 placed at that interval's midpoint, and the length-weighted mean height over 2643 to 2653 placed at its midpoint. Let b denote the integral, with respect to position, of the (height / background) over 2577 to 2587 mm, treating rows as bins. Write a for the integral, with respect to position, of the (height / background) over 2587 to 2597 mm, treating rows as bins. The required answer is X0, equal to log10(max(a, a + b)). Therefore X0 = 1.26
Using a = 9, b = 9.2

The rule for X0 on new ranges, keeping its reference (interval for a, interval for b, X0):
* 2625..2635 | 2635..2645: 1.36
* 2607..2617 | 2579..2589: 1.36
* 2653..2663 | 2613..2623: 1.37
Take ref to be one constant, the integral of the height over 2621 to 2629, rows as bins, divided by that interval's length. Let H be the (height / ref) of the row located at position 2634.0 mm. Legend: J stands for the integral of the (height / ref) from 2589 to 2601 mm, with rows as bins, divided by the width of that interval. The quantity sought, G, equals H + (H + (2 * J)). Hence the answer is 3.61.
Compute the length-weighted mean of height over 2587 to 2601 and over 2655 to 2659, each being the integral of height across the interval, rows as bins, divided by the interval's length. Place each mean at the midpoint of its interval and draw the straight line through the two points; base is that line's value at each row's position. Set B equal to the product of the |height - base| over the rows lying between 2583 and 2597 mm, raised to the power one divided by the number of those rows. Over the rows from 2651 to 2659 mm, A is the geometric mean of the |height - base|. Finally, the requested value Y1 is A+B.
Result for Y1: 1.5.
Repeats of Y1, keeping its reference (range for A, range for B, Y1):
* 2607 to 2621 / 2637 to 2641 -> 6.1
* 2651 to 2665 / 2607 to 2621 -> 5.3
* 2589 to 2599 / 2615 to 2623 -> 3.6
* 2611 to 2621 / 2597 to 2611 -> 6.8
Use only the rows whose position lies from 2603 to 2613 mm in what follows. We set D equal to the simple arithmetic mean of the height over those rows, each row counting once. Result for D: 17.2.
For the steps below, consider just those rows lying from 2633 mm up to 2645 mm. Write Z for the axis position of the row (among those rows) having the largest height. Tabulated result 2640.0 mm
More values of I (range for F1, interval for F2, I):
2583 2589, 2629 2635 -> -12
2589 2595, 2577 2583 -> -5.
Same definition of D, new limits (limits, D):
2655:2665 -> 12.5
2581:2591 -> 11.3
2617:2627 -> 14.3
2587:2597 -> 11.5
